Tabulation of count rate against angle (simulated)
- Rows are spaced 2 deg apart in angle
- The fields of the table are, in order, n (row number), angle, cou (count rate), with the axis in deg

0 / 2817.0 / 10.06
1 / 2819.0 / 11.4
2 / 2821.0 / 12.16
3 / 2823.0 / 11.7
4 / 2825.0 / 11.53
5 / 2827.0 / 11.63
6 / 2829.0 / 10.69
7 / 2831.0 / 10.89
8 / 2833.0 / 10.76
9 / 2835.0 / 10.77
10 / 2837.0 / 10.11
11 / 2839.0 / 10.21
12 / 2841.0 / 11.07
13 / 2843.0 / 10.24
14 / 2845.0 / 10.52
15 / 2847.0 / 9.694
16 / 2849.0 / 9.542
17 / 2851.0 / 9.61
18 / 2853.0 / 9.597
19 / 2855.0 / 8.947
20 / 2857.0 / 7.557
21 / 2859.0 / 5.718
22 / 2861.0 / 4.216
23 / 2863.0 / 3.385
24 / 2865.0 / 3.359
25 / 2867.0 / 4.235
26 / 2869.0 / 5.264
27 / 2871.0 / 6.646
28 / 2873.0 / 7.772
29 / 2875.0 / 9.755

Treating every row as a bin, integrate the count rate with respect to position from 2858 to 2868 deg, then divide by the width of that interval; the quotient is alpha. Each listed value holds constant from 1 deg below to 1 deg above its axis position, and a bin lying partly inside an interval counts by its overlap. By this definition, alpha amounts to 4.2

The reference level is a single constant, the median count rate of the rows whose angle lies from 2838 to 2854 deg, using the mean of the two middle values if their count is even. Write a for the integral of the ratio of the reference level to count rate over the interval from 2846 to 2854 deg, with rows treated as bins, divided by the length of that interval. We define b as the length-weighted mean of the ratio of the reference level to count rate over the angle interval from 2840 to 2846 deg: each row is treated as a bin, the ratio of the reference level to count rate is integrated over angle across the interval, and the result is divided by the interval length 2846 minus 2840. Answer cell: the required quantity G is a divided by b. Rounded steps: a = 1.0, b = 0.94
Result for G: 1.1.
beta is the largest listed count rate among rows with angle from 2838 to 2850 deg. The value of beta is 11.07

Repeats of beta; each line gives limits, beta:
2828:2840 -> 10.89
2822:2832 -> 11.7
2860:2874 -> 7.772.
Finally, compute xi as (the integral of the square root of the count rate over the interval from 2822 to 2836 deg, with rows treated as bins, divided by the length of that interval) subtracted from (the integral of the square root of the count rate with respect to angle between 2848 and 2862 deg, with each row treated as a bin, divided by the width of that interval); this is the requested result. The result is -0.6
